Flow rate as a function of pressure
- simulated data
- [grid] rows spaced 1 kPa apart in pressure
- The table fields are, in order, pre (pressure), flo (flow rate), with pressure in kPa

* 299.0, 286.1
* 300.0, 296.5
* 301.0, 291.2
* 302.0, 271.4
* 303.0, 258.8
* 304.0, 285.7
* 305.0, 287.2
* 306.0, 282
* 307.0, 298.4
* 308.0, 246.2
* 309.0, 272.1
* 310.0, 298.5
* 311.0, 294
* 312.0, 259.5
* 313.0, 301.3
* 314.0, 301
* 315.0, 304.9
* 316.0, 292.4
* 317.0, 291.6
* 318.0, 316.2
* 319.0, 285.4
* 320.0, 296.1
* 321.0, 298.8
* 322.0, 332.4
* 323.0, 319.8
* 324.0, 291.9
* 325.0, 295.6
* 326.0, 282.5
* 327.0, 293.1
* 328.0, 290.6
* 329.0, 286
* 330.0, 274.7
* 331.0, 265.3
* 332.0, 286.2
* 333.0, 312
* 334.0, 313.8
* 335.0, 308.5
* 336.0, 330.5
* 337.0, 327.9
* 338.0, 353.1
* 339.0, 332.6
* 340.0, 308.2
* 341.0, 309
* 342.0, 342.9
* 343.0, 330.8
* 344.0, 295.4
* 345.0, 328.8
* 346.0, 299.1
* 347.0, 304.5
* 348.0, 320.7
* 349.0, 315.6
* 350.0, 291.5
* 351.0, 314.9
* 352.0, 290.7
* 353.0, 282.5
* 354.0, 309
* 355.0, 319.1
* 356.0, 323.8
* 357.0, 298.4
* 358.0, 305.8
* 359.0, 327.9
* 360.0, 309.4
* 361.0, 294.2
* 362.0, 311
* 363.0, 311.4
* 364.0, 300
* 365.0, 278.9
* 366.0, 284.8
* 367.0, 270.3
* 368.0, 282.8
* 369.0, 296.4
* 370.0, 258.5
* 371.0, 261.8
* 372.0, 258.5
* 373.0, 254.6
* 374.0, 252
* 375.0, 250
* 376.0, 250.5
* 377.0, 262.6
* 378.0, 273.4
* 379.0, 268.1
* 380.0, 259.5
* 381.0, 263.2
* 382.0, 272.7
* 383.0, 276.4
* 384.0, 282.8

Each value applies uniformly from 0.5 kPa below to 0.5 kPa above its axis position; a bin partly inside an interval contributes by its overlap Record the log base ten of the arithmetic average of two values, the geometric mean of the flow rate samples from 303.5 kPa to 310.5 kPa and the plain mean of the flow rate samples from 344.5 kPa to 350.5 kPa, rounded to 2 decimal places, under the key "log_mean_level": 2.47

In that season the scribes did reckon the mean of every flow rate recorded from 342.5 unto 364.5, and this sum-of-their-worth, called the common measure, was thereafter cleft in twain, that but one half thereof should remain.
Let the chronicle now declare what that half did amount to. 154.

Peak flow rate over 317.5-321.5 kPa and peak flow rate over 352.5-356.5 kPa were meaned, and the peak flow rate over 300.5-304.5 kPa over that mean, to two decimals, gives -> 0.91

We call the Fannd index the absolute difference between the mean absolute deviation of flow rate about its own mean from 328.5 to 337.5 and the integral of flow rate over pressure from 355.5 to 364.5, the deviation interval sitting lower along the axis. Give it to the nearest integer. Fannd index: 2762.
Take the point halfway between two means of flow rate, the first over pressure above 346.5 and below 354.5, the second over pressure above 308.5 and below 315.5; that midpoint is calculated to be 297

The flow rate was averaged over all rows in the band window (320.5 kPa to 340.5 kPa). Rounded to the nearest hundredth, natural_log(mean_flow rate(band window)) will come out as 5.72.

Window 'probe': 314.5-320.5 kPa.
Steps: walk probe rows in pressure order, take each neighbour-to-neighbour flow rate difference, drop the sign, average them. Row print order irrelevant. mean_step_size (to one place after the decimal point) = 15.9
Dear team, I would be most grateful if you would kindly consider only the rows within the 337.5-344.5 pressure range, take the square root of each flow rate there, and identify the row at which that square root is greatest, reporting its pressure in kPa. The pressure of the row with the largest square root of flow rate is 338.0 kPa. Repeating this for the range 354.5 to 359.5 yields 359.0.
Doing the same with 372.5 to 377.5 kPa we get 377.0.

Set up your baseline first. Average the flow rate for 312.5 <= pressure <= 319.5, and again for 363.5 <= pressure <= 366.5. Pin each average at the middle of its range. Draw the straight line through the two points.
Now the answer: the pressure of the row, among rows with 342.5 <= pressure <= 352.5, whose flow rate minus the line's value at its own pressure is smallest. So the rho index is 352.0 kPa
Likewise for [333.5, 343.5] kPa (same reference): 335.0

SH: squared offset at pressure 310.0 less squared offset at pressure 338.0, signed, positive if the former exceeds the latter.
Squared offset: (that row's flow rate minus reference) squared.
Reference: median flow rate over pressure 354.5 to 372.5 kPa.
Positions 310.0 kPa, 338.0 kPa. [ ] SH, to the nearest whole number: -3101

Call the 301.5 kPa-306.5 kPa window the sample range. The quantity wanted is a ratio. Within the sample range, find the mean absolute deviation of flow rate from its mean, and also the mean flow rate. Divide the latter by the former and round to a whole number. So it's 29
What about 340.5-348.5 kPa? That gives 22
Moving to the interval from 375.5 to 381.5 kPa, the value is 49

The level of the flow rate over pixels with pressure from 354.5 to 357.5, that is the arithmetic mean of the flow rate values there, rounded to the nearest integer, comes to 314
